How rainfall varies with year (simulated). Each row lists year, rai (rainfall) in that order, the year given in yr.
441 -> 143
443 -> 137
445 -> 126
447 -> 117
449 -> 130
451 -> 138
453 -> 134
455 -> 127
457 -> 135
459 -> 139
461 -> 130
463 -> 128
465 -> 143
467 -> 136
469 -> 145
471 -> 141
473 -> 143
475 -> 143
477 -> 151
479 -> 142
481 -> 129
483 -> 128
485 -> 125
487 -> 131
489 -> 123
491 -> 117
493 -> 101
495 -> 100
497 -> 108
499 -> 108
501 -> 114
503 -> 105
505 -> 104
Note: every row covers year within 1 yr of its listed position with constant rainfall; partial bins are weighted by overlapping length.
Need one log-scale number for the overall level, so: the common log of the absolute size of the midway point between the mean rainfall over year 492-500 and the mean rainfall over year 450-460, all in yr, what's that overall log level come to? 2.08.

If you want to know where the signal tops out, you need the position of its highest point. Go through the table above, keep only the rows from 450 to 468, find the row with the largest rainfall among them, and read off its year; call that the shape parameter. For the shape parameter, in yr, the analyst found 465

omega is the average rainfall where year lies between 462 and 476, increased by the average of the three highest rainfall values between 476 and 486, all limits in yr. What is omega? 281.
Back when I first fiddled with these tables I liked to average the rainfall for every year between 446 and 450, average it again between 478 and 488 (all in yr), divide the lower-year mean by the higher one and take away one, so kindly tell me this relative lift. -0.06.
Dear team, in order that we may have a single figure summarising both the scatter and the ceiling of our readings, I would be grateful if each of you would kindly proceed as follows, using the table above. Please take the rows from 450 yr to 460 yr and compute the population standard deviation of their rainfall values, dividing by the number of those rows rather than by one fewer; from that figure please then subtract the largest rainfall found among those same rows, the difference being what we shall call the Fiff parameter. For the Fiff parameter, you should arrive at -135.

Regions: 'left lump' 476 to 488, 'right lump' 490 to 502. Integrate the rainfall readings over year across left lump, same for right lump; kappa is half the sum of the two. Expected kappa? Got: 1454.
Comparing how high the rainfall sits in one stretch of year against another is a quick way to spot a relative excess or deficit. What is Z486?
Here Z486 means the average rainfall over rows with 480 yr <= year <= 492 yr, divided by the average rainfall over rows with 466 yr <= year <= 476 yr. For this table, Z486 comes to 0.89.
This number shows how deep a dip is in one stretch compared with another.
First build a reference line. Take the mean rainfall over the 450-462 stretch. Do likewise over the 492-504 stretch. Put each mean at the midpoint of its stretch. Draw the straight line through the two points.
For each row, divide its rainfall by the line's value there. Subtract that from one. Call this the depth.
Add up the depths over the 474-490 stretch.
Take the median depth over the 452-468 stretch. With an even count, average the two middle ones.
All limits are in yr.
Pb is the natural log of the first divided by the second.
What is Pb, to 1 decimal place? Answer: 5.5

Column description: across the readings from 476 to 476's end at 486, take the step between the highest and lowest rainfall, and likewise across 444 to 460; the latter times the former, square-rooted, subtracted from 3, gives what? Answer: -21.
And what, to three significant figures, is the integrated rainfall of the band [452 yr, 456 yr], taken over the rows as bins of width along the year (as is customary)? 522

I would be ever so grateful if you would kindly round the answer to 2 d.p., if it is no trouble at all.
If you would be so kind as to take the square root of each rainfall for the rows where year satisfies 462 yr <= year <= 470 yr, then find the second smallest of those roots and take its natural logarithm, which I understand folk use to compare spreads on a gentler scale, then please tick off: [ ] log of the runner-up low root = 2.46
